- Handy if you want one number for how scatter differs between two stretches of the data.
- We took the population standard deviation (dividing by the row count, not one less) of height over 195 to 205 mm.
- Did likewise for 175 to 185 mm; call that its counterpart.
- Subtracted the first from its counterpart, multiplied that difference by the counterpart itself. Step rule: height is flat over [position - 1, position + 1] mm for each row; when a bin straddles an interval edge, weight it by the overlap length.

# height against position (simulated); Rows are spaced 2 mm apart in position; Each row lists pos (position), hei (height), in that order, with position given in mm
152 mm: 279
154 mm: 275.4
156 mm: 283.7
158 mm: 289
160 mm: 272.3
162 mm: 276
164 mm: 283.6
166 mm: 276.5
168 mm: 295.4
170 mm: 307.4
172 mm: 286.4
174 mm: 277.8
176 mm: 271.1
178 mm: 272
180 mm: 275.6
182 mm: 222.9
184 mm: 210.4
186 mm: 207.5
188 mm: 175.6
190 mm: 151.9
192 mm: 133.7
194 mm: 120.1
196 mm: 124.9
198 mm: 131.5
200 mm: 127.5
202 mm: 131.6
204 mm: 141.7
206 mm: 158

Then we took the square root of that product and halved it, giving 12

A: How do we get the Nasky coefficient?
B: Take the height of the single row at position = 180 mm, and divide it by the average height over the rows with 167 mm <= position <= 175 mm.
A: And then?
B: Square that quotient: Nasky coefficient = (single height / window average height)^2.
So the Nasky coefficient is 0.89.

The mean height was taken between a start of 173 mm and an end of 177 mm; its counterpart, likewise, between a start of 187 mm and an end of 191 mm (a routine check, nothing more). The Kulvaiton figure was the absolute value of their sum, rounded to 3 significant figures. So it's 438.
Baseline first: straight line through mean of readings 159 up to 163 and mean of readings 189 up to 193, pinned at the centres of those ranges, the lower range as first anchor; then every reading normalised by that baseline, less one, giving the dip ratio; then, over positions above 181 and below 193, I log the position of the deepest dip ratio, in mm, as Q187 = 192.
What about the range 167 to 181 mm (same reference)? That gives 168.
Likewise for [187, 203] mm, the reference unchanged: 194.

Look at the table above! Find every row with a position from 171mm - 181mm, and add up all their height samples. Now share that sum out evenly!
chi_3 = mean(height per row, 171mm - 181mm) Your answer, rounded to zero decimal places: 277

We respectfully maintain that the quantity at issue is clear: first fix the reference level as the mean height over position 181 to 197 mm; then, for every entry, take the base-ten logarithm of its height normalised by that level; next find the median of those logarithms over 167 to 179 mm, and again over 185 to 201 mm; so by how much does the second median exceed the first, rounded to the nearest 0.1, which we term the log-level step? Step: -0.3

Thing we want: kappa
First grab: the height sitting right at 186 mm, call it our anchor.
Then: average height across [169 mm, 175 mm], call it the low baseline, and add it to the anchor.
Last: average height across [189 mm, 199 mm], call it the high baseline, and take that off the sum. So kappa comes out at 366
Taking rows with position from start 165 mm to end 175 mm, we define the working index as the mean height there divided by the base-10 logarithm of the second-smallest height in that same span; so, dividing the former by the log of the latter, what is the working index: 118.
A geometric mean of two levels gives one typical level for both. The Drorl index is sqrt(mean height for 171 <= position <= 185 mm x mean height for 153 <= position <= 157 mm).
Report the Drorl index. 269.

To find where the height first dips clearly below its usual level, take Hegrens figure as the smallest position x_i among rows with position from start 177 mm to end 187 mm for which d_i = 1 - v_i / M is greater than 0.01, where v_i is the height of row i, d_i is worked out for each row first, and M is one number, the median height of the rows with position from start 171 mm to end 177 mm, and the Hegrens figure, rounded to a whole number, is 178 mm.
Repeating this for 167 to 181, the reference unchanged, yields 176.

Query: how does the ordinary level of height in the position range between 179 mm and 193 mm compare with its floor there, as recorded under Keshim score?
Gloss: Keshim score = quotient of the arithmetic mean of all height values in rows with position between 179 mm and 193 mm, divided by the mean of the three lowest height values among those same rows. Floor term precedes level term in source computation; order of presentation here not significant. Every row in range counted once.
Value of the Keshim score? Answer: 1.280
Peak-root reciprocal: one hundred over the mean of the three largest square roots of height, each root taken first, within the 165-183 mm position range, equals 5.81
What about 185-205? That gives 7.50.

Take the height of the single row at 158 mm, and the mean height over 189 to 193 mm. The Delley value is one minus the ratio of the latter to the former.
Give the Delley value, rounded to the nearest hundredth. 0.51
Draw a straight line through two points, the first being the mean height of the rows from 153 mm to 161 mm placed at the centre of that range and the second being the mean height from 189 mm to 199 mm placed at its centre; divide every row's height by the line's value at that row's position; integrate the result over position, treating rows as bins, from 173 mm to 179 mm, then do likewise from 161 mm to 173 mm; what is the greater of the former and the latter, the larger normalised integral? 14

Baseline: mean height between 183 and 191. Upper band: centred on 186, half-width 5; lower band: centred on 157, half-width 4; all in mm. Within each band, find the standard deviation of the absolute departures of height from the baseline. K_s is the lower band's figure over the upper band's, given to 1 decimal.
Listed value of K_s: 0.7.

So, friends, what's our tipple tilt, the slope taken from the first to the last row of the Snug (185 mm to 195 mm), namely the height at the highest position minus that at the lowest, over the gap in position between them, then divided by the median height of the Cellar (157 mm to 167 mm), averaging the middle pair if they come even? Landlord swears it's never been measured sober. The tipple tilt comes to -0.040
